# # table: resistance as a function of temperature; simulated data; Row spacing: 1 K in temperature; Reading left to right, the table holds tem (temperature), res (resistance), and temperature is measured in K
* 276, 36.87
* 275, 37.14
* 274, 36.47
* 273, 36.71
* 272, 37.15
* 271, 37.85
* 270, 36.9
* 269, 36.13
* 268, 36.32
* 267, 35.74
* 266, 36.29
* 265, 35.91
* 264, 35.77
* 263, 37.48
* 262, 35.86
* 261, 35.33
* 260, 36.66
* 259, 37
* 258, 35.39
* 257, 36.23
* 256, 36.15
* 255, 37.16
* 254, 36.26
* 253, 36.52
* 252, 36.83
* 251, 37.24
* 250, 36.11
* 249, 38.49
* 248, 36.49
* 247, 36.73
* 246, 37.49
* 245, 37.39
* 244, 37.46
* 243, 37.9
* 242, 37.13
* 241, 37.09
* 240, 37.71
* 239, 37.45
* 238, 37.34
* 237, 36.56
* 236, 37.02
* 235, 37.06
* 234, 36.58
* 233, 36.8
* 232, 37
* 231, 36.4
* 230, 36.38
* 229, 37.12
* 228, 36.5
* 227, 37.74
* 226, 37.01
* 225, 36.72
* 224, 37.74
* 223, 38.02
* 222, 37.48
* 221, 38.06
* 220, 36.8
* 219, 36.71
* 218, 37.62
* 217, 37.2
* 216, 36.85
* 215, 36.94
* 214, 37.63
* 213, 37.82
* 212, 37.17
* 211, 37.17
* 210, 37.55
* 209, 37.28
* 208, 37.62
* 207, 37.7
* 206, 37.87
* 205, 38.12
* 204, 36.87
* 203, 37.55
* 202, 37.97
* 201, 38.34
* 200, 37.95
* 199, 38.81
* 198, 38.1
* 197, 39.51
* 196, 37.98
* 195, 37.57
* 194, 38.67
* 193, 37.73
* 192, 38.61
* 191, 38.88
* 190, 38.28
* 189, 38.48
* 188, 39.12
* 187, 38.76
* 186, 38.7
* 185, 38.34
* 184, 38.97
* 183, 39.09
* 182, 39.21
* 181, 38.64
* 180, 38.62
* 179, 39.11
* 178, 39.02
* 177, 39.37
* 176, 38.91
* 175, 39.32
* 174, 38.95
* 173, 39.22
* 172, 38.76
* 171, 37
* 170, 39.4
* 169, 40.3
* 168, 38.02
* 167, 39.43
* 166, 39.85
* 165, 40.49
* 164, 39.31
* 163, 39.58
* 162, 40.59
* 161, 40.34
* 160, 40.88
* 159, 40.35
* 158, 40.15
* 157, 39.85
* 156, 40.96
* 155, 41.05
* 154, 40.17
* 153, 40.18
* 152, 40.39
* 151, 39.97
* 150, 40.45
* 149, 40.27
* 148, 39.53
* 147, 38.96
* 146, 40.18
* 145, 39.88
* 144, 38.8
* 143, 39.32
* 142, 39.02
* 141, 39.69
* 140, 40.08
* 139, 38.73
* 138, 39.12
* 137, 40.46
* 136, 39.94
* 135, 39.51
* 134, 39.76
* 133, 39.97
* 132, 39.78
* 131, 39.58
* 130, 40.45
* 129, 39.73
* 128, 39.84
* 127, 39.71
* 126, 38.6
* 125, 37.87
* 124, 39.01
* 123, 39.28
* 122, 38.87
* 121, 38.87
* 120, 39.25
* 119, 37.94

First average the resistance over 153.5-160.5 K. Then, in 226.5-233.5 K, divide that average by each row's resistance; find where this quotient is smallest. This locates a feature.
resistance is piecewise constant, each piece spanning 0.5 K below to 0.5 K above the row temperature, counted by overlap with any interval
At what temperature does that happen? 227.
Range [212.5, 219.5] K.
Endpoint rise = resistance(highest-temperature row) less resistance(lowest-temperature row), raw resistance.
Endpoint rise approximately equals -1.1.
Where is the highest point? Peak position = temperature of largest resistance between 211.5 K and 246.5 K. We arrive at 221 K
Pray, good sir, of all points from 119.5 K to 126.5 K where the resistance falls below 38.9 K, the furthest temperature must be 126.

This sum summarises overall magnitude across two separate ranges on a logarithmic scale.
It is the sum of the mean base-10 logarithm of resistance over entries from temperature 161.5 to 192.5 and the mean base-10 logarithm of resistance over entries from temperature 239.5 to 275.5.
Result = 3.156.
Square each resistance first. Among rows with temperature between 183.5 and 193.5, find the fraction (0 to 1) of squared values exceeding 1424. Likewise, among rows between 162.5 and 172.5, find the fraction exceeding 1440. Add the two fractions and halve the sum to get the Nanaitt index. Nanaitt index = 0.90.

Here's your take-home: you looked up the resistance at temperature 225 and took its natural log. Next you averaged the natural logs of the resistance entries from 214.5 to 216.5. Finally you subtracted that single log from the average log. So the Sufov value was 0.005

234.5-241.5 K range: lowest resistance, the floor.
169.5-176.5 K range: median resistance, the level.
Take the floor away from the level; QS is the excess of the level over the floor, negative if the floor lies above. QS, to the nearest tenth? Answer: 2.4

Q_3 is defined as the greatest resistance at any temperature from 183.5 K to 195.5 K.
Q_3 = 39.12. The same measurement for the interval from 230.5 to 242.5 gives 37.71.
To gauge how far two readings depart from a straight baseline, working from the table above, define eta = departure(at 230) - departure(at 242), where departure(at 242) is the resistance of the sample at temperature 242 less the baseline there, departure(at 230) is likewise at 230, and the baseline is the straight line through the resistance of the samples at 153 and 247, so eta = -1.2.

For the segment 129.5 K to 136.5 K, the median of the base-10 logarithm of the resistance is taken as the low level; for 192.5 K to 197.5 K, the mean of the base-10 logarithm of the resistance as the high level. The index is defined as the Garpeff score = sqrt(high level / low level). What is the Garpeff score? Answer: 0.995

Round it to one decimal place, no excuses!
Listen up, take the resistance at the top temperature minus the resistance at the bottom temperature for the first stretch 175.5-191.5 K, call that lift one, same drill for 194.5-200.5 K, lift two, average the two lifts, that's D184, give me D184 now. 0.2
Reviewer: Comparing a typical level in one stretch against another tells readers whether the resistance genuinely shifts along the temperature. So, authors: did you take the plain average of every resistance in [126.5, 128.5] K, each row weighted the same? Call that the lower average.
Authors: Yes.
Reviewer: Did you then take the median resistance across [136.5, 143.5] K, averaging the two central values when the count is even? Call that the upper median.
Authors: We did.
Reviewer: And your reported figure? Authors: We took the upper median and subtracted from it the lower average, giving -0.5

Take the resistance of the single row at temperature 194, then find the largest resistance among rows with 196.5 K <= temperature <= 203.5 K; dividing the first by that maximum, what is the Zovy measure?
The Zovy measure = 0.98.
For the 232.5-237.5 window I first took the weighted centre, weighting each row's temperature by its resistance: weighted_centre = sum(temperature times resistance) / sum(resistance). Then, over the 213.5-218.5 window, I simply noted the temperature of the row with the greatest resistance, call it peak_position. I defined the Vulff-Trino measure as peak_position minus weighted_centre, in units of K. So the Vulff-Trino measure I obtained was -21.0 K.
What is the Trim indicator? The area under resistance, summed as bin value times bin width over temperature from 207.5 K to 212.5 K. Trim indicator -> 187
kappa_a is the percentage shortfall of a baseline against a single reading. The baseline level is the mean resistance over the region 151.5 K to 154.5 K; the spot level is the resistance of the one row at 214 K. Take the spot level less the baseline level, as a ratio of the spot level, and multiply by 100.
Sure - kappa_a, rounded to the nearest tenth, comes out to -7.0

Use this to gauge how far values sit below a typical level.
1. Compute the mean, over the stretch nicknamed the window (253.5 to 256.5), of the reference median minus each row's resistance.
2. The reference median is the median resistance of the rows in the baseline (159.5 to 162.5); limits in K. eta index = 4.1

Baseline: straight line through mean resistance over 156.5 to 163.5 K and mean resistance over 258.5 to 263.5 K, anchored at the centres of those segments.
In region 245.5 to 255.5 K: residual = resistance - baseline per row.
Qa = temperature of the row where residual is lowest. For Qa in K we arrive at 250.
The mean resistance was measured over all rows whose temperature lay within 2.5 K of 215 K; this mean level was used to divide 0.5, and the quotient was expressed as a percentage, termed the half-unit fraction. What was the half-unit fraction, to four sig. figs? 1.341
